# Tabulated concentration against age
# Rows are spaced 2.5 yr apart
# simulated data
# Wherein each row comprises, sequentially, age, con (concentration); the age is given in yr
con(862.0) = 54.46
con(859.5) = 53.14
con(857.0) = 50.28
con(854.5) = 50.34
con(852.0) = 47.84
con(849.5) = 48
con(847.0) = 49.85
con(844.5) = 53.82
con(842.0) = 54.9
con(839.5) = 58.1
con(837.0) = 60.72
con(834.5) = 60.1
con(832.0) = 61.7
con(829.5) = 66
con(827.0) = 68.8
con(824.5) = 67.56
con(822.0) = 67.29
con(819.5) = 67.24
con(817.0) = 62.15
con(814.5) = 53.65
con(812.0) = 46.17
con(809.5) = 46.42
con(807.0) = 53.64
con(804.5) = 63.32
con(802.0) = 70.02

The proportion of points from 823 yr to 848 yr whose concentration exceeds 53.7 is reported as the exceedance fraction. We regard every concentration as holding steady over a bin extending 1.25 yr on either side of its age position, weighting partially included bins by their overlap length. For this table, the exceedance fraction 0.90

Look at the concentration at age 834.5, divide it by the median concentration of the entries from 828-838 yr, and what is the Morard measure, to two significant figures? 0.98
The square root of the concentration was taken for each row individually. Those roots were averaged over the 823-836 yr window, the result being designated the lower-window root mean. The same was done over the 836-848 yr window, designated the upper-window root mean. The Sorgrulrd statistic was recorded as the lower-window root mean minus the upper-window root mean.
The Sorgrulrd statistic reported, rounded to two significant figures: 0.60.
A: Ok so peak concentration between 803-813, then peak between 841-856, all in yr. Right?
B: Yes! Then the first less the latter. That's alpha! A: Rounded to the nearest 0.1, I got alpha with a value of 8.4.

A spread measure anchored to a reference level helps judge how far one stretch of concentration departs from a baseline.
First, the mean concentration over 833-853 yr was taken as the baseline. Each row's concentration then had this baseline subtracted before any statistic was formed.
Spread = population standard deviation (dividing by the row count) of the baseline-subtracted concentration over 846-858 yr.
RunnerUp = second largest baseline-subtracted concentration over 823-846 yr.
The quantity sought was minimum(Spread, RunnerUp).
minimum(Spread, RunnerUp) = 1.1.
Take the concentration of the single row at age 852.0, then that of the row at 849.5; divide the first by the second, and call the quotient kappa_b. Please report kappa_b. 1.00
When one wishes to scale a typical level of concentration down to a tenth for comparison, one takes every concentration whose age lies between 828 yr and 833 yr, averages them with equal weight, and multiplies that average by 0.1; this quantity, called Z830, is 6.4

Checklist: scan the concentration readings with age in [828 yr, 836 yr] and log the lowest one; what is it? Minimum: 60.1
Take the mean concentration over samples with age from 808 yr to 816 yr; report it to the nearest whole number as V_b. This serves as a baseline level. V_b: 49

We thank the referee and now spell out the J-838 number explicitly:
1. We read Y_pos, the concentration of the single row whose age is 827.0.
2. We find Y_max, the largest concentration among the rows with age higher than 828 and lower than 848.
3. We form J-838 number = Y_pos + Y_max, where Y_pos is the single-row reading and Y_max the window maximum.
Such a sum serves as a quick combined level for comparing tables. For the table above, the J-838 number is 135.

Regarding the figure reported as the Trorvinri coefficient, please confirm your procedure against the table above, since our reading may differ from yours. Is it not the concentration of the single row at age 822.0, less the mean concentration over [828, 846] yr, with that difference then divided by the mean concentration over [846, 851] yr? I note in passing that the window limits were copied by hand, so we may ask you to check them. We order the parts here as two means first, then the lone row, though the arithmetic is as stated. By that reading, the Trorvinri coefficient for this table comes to 0.163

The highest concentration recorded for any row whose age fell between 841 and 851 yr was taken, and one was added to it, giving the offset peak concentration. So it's 56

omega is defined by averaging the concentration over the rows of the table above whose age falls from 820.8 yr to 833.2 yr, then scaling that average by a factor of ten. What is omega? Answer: 663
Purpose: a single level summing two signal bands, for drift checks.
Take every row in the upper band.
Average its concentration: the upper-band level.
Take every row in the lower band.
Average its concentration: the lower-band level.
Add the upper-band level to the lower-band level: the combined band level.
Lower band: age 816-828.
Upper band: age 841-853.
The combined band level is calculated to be 117.5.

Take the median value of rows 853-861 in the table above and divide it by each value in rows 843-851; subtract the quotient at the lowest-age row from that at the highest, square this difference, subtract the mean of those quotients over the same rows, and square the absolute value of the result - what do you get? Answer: 1.0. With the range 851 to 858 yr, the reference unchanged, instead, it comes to 1.0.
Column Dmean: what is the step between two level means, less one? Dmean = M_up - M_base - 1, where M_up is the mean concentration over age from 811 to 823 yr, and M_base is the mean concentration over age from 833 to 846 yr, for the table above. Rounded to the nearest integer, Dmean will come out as 1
